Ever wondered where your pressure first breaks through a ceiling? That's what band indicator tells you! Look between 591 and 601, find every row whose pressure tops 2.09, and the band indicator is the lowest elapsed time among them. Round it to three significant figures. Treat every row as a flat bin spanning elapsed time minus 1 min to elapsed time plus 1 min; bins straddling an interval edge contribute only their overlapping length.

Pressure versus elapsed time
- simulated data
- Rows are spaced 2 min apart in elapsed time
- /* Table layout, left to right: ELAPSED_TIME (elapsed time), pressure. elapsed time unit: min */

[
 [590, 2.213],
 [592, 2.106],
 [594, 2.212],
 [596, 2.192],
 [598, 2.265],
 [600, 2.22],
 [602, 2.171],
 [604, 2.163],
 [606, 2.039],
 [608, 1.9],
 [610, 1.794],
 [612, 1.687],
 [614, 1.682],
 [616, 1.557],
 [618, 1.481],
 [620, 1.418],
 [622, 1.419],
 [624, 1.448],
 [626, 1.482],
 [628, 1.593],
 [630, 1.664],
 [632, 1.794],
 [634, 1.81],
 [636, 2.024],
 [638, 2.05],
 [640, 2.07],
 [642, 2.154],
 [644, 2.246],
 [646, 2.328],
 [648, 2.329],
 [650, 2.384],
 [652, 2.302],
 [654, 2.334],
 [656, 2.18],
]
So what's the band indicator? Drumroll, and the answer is 592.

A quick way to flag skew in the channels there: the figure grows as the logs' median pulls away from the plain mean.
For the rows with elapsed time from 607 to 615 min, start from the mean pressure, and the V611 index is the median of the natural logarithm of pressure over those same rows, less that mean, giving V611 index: -1.21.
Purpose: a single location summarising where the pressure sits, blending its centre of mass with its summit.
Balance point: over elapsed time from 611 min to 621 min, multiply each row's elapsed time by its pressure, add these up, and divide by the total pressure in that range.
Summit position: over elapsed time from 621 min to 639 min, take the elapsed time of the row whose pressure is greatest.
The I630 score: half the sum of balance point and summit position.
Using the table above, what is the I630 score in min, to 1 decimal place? 626.9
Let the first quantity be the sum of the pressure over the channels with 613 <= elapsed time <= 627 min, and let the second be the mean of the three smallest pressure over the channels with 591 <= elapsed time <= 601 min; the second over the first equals 0.21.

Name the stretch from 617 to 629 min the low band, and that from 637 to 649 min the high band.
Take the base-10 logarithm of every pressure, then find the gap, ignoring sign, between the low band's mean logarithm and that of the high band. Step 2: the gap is 0.17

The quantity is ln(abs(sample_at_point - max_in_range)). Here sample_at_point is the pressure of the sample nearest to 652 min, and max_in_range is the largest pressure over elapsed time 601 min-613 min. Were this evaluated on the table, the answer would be -2.0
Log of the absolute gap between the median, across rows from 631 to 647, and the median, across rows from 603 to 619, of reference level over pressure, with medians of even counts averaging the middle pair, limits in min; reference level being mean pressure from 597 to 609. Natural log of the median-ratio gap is -1.7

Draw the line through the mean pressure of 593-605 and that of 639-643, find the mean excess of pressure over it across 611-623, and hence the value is -0.62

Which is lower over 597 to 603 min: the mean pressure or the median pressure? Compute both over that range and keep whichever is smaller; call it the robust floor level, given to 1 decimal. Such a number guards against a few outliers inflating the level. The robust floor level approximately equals 2.2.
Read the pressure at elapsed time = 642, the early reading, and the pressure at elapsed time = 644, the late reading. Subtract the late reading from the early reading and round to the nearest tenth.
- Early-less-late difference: -0.1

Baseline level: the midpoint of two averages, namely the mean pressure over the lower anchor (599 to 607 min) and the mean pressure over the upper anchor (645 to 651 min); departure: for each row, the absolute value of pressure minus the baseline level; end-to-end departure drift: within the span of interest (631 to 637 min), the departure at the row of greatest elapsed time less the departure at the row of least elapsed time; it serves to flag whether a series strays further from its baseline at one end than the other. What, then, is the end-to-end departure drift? -0.23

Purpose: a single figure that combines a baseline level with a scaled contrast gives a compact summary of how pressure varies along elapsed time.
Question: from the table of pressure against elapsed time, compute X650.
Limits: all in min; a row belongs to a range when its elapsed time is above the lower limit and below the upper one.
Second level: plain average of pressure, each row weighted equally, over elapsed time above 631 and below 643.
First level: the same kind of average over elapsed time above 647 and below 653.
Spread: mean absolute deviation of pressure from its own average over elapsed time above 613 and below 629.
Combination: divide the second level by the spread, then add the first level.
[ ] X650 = 29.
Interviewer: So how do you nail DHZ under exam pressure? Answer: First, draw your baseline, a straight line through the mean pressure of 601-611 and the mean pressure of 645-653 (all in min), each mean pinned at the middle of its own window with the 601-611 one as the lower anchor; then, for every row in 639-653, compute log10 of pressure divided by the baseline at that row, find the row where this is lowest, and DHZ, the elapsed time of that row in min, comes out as 640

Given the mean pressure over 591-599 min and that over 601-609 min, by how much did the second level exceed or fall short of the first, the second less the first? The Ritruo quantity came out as -0.13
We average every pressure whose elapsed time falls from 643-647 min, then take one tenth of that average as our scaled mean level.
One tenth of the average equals 0.229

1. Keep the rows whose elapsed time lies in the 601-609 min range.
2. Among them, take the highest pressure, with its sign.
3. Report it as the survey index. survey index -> 2.171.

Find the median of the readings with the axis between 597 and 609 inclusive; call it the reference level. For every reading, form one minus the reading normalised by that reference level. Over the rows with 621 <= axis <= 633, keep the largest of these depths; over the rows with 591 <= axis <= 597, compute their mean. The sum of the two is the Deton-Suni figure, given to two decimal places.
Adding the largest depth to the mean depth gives 0.34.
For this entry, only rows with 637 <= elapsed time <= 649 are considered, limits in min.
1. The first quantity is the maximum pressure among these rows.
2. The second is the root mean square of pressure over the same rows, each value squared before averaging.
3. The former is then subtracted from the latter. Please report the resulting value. -0.13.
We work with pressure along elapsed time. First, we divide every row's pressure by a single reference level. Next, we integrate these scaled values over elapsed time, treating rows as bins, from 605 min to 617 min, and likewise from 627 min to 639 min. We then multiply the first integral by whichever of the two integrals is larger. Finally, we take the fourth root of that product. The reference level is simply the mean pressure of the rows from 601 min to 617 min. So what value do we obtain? 3.39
